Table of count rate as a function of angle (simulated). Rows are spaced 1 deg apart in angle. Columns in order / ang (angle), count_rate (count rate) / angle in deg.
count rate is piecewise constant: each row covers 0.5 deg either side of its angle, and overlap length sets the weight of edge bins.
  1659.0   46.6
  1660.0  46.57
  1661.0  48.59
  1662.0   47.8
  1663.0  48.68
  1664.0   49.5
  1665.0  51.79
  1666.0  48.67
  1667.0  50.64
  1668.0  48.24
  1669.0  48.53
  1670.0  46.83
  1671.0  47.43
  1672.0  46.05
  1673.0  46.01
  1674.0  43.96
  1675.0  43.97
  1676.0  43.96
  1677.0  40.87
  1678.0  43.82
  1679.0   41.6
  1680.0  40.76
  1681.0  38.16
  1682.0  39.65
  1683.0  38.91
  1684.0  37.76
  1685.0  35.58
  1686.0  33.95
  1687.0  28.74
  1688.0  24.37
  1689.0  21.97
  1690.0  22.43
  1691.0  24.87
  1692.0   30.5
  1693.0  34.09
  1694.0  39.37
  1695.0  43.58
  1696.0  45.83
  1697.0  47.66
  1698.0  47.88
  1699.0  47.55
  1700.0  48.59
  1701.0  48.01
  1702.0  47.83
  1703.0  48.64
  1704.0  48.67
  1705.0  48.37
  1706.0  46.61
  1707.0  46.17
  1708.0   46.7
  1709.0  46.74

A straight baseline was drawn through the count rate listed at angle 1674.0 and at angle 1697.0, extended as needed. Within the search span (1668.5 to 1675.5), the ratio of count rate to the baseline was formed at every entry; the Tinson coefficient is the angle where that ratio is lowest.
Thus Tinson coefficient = 1675.0 deg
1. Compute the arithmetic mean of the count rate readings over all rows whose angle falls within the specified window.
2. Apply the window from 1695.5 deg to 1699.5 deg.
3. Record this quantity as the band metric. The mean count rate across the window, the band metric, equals 47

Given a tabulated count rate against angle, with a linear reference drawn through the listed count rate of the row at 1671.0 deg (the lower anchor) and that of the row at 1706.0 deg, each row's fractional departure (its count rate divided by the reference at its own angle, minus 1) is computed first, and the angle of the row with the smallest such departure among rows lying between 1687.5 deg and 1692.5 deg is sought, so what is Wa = 1689.0 deg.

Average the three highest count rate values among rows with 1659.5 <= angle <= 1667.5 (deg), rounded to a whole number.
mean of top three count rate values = 51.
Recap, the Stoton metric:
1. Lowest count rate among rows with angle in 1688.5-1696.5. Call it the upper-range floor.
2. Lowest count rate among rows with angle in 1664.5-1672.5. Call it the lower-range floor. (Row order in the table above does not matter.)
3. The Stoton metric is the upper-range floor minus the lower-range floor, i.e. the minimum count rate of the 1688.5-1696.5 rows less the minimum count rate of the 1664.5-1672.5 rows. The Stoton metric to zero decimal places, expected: -24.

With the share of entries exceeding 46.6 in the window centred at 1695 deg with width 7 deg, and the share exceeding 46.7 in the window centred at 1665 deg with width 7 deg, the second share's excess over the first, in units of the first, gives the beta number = 2.5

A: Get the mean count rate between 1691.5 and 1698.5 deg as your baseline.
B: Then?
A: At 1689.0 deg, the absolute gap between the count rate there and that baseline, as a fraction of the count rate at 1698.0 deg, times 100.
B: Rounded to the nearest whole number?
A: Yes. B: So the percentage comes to 40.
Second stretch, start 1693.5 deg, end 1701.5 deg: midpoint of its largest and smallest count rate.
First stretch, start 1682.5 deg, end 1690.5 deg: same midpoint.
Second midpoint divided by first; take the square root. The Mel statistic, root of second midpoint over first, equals 1.2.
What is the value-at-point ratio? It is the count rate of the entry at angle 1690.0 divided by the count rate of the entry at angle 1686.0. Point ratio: 0.66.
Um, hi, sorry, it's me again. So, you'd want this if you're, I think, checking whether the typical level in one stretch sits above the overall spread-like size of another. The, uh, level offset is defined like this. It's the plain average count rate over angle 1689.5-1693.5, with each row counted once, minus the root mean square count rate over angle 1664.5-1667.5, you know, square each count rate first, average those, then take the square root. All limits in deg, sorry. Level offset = -22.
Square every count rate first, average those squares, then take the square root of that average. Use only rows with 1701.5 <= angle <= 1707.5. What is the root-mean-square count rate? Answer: 48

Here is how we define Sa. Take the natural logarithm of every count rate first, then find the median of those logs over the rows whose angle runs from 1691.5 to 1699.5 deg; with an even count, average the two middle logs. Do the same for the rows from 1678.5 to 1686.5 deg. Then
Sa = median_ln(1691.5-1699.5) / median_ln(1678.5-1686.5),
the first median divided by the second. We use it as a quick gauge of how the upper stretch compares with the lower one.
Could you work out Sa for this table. 1.04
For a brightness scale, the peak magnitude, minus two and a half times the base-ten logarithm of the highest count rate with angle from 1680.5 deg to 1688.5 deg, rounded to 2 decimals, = -4.00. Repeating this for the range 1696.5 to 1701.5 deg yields -4.22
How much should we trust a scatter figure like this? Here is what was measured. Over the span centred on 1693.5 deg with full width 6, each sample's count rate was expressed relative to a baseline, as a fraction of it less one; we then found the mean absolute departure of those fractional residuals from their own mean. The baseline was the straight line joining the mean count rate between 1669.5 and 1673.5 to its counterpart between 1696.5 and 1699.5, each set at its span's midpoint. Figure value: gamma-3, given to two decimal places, 0.14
